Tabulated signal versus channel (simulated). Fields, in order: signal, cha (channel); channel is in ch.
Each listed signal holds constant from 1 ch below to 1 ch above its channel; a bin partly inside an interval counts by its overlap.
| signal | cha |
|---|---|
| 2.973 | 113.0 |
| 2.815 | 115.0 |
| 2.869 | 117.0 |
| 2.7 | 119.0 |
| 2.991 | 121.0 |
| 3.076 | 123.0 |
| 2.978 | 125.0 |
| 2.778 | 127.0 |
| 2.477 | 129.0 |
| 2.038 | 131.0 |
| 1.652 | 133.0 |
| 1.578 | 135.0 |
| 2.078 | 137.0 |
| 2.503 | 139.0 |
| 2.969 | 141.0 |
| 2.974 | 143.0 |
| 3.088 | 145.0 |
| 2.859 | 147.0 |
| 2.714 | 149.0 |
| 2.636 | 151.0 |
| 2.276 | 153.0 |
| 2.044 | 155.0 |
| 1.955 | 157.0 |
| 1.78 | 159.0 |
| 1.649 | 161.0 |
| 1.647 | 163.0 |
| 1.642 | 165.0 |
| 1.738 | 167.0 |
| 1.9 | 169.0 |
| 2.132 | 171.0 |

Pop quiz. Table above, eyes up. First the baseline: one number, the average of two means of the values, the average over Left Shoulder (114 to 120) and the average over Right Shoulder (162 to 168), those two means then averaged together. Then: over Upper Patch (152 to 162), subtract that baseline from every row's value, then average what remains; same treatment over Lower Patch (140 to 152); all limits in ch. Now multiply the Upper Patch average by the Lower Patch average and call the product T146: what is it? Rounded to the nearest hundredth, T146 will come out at -0.19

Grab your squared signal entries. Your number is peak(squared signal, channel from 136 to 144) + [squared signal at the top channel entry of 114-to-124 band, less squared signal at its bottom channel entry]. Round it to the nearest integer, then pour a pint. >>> 10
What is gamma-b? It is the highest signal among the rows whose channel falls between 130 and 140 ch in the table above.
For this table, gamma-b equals 2.503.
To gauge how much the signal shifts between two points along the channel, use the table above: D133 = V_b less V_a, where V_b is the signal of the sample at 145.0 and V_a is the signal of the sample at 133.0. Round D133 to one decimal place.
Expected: 1.4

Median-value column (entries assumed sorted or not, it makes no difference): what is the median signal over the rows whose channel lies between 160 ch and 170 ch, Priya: 1.6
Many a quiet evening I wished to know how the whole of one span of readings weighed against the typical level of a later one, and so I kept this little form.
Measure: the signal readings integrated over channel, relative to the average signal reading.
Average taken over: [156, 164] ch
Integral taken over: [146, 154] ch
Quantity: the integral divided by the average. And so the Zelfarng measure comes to 12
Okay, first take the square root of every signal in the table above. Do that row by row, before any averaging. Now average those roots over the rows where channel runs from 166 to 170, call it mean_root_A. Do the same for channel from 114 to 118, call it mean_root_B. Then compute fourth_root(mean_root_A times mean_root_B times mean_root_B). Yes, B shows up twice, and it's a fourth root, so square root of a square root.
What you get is 1.40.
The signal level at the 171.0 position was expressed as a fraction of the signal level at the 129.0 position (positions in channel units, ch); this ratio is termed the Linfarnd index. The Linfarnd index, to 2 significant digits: 0.86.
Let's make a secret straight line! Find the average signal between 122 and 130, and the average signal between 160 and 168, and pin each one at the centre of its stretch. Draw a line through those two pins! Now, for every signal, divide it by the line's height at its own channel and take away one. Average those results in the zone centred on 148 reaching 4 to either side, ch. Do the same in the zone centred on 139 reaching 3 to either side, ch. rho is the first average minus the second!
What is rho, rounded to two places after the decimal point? 0.27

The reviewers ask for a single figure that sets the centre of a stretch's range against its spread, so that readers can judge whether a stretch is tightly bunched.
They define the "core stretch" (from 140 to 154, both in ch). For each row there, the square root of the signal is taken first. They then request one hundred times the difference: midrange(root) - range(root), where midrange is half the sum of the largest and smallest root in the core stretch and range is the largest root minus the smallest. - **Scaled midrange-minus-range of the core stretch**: 138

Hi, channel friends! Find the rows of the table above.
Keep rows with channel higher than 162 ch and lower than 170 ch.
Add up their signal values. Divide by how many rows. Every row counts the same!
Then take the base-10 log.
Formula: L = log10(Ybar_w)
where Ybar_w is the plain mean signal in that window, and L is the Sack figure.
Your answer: 0.24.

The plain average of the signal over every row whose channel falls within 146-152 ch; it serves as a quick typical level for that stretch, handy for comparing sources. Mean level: 2.7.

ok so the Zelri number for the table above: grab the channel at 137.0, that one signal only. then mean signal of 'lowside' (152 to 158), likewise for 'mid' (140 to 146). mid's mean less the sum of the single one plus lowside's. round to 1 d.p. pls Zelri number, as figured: -1.2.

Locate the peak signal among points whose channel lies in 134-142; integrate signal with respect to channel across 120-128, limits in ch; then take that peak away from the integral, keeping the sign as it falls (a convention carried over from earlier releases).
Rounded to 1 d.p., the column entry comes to 20.7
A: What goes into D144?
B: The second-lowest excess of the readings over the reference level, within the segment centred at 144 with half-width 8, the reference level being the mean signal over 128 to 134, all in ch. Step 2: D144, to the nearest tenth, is 0.4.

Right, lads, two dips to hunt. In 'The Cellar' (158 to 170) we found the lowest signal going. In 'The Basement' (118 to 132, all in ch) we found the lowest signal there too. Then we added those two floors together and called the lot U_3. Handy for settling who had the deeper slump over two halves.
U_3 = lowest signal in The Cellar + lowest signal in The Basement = 3.7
